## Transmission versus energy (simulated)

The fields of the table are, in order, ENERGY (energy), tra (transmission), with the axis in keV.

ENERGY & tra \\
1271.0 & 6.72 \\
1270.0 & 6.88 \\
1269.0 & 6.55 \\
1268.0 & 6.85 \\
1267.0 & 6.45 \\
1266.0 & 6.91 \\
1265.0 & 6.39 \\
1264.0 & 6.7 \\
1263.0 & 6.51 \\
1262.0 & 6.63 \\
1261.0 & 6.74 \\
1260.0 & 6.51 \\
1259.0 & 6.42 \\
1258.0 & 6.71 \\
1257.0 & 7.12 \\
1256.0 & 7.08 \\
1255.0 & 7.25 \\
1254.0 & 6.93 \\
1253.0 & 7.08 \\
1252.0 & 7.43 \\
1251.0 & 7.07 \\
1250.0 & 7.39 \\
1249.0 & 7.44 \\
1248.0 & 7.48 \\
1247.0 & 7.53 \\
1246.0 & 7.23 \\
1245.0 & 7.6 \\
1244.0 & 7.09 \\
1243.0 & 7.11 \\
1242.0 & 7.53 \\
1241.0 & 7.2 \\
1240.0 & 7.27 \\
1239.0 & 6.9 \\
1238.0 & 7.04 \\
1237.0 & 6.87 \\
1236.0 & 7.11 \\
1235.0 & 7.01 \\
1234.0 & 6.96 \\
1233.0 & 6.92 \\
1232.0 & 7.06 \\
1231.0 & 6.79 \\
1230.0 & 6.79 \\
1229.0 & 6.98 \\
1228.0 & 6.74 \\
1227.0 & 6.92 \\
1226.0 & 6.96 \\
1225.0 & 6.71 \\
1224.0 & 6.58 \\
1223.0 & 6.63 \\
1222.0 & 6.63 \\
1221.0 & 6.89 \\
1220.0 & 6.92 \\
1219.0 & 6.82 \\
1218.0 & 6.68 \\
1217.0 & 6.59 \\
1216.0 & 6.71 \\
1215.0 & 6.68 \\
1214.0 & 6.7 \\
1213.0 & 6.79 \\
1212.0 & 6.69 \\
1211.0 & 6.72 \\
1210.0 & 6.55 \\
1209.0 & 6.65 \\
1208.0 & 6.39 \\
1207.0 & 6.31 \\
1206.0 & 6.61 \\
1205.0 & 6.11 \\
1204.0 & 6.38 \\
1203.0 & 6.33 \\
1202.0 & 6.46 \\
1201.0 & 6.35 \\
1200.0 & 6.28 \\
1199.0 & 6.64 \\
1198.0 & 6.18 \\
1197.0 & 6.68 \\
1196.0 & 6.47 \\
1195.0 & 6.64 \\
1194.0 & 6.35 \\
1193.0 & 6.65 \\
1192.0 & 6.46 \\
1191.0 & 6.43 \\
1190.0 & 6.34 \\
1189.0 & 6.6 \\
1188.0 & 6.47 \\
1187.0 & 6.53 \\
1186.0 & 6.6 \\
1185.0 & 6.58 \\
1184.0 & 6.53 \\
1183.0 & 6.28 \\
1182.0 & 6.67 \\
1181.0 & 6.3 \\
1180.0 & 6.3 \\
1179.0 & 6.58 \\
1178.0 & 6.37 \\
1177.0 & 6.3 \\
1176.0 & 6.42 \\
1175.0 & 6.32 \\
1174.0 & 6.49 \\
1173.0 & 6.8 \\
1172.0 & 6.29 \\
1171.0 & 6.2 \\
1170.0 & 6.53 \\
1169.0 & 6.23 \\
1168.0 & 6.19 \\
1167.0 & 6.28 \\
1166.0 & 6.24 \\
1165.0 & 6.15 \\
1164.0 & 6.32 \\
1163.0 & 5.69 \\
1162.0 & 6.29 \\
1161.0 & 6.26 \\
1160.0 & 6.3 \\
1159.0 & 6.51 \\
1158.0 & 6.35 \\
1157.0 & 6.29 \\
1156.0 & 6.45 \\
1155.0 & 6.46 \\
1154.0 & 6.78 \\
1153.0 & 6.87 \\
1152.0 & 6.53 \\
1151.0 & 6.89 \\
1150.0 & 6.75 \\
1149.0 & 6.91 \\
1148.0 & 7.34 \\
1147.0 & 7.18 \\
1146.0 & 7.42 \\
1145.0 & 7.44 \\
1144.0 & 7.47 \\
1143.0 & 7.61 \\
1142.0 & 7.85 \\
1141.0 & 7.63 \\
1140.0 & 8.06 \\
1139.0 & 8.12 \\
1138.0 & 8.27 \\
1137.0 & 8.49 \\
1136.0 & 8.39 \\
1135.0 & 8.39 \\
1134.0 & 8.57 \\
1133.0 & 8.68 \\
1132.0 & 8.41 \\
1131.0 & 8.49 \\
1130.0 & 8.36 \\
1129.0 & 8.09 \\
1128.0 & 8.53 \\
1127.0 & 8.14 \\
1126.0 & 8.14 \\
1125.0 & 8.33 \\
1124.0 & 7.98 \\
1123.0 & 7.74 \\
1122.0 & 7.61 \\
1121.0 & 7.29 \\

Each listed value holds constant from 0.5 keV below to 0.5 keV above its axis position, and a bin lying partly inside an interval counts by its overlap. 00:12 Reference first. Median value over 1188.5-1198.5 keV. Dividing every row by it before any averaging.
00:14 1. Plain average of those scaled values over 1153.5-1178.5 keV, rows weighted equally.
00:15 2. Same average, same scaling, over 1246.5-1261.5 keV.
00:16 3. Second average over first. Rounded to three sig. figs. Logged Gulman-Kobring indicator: 1.12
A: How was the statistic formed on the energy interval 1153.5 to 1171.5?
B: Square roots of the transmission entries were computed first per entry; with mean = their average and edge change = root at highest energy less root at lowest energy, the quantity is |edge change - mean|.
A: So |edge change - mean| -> 2.62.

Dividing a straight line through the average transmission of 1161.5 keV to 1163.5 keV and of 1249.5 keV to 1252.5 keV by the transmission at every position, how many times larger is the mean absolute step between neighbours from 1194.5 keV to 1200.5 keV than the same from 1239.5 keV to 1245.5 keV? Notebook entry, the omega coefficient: 1.5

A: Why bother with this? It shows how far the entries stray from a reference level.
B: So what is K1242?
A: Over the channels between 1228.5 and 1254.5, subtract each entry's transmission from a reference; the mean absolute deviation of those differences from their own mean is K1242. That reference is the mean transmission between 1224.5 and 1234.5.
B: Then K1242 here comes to 0.203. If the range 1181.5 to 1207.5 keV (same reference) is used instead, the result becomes 0.131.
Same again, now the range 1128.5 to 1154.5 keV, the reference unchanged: 0.590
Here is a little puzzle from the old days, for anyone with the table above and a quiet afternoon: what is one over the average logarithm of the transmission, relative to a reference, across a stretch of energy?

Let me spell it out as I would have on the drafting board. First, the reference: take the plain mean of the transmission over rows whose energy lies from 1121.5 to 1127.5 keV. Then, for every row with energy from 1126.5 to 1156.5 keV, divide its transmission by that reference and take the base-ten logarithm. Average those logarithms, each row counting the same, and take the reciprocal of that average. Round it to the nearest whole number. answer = -53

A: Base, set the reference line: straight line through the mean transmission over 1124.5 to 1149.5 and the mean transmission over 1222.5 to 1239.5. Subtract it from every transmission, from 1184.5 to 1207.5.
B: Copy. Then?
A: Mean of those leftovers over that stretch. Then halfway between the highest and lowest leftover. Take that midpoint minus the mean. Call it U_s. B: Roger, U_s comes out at 0.013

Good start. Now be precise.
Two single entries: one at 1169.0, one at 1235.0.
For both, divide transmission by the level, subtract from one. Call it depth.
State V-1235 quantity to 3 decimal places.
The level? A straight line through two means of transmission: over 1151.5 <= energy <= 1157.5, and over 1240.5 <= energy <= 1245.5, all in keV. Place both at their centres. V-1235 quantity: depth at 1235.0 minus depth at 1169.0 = -0.036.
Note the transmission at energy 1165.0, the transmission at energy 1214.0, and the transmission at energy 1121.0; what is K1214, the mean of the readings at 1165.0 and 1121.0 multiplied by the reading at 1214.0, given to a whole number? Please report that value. 45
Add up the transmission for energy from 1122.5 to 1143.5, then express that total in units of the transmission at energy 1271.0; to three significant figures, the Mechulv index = 25.6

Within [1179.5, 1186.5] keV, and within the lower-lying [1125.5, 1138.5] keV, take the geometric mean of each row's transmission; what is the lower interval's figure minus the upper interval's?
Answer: 1.9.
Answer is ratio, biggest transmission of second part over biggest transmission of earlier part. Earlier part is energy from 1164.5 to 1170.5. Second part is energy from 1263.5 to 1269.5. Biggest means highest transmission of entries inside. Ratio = 1.06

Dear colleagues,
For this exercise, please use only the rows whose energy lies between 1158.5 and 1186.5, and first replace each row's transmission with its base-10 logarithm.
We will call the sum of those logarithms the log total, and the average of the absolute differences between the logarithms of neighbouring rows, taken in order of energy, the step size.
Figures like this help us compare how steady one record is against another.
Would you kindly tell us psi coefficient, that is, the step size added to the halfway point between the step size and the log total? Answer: 11.3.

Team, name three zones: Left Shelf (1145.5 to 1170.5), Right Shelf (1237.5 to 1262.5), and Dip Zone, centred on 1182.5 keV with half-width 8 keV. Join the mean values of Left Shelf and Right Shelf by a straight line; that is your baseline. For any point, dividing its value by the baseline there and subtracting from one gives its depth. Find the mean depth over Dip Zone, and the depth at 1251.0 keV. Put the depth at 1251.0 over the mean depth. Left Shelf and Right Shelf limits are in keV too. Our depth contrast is 0.2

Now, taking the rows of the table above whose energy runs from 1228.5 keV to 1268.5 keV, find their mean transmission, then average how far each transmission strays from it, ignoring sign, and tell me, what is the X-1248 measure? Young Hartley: 0.25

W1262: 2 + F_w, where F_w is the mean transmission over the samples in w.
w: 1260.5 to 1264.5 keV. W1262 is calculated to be 8.6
